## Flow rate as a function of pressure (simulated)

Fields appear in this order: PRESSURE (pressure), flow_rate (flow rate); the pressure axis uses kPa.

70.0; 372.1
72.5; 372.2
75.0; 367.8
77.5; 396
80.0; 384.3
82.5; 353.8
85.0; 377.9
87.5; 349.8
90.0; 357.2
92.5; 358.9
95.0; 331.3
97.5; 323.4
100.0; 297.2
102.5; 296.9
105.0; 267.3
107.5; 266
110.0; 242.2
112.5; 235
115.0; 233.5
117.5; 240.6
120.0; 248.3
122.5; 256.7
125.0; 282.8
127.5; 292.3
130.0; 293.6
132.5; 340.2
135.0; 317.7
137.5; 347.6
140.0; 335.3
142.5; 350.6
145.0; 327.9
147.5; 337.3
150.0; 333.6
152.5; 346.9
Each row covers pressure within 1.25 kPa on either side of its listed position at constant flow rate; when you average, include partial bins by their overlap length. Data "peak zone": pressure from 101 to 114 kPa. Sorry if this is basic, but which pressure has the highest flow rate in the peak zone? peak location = 102.5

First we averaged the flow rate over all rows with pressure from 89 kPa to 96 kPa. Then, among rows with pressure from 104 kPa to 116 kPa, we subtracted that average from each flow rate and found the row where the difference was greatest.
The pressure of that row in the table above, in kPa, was 105.0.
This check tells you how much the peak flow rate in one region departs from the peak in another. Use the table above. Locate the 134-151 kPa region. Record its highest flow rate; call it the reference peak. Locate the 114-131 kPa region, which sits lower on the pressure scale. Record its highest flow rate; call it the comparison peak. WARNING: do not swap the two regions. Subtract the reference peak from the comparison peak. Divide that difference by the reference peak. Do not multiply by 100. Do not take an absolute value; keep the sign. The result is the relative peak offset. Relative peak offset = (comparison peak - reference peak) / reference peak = -0.16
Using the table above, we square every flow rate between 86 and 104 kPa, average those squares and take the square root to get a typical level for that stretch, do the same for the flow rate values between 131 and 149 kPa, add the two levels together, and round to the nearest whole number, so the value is 668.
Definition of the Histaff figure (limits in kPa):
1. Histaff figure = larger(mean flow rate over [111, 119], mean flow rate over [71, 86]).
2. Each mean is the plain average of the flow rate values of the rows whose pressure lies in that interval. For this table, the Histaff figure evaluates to 375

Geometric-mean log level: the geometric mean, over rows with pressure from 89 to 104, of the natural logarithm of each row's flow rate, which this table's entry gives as 5.79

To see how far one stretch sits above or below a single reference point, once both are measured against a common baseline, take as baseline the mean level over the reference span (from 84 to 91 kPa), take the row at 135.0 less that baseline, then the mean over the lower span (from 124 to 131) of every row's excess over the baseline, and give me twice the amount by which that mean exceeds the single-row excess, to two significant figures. -56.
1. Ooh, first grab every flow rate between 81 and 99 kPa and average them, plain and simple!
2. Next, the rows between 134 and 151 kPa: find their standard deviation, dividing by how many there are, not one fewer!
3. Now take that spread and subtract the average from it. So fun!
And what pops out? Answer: -340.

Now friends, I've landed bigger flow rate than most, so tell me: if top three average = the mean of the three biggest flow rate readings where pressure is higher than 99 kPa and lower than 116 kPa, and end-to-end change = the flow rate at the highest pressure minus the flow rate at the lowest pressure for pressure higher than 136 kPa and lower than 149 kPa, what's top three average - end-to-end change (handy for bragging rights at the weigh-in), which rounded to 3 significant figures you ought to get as 297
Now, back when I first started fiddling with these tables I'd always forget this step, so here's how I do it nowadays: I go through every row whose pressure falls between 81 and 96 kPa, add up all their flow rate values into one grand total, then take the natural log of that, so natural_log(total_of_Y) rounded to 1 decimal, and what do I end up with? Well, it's 7.7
